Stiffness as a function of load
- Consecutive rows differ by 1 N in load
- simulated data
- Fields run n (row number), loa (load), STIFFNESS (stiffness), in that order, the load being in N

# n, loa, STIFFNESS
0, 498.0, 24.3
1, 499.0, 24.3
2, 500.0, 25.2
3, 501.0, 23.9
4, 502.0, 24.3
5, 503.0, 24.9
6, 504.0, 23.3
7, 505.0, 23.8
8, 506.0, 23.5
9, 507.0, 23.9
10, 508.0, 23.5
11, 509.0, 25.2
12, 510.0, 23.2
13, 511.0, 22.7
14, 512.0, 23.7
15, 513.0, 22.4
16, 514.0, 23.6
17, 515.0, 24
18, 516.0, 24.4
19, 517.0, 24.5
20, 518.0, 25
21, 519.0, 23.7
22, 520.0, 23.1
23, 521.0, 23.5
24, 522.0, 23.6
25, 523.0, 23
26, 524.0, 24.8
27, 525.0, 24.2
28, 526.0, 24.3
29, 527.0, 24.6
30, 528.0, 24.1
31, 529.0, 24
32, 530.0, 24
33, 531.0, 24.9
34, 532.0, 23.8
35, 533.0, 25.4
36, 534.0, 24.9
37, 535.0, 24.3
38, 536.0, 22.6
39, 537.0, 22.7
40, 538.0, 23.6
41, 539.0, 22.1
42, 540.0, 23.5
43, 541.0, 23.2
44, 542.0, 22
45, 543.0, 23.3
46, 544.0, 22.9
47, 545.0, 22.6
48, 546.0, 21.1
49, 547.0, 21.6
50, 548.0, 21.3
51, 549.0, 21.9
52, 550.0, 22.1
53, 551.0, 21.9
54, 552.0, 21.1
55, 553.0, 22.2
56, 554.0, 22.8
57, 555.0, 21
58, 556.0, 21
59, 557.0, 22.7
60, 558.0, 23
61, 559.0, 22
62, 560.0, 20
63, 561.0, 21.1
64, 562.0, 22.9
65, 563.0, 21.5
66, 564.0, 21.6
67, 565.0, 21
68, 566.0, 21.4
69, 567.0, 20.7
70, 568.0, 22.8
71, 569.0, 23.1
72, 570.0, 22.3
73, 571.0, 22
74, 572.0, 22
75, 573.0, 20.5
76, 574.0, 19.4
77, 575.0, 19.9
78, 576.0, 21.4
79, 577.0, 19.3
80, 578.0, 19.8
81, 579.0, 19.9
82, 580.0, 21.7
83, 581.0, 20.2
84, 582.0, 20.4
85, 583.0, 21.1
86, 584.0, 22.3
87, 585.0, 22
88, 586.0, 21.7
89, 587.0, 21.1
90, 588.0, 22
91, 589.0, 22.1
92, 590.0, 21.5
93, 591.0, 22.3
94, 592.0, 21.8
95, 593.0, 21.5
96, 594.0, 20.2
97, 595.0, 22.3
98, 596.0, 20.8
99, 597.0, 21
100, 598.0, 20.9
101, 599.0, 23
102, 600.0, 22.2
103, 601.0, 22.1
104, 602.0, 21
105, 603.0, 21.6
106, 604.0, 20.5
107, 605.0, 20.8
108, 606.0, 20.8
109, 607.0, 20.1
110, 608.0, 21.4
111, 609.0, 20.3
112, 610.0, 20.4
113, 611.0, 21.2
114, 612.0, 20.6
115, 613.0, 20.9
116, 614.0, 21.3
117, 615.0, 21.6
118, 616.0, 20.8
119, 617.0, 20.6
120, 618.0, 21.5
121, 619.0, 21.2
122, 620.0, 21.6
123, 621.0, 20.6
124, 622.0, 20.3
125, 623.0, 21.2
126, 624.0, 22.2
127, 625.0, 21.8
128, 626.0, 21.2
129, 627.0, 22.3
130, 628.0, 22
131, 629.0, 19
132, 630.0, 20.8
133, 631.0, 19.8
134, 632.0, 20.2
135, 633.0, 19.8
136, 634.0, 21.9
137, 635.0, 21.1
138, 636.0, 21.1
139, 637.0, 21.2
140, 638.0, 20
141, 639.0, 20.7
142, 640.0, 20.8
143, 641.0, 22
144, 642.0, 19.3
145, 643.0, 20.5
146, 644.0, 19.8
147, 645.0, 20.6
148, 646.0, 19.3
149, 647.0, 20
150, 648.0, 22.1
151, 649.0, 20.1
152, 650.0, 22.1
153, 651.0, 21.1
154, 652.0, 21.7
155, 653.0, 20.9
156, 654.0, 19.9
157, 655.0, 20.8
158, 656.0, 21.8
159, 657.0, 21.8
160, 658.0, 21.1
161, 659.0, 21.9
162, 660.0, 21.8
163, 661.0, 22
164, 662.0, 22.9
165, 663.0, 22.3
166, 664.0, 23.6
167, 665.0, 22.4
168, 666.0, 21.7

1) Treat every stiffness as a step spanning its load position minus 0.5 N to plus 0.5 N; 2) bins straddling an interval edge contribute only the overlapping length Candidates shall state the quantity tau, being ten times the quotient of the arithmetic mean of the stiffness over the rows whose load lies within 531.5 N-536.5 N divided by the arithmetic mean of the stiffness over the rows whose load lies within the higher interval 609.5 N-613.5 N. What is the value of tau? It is 11.6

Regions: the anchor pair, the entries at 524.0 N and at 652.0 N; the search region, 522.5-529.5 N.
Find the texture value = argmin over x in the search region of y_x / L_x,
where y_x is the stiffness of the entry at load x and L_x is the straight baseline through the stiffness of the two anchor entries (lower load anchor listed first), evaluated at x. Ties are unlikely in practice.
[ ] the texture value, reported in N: 523.0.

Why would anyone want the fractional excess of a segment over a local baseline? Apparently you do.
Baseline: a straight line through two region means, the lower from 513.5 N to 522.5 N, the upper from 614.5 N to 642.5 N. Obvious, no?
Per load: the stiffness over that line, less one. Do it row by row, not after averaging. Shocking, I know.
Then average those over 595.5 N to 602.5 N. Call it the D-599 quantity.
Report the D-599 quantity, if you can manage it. -0.01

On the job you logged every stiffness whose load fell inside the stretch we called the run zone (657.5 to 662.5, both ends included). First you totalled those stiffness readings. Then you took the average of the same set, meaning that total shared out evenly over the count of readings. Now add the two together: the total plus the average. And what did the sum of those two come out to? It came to 132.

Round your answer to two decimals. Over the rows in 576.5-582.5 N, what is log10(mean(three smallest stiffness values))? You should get 1.29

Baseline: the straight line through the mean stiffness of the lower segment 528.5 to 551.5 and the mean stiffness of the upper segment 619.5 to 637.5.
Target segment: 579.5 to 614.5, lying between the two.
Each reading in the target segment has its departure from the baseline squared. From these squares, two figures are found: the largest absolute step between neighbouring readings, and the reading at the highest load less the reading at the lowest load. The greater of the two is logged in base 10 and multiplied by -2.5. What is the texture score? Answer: -1.3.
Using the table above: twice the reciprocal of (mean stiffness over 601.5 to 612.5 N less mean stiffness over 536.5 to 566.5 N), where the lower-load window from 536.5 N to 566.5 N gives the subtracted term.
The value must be -1.6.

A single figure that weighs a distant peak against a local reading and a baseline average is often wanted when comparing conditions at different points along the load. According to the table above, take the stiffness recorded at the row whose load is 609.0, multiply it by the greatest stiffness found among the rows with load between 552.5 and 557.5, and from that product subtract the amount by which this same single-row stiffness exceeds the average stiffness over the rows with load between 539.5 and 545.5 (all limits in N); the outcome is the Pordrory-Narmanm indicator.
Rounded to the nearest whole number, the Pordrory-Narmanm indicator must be 465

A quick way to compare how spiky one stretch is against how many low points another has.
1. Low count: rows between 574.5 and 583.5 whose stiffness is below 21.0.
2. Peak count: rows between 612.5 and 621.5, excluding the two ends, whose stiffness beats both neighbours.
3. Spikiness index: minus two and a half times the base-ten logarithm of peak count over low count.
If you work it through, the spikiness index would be 0.75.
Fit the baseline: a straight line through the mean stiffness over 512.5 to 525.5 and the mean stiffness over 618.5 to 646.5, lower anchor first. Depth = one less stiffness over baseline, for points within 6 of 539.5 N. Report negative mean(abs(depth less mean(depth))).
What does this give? -0.027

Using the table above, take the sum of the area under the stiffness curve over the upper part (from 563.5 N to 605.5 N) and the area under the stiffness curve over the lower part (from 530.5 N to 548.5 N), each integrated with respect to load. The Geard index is 1311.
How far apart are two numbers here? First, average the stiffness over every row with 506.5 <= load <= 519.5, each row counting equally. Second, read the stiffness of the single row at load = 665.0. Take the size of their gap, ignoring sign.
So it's 1.4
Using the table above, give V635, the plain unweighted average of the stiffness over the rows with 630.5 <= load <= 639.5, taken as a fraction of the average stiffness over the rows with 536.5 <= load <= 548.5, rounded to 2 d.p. 0.92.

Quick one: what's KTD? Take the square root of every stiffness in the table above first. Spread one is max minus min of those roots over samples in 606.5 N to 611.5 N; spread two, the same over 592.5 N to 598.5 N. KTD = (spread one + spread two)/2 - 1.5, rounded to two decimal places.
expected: -1.31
